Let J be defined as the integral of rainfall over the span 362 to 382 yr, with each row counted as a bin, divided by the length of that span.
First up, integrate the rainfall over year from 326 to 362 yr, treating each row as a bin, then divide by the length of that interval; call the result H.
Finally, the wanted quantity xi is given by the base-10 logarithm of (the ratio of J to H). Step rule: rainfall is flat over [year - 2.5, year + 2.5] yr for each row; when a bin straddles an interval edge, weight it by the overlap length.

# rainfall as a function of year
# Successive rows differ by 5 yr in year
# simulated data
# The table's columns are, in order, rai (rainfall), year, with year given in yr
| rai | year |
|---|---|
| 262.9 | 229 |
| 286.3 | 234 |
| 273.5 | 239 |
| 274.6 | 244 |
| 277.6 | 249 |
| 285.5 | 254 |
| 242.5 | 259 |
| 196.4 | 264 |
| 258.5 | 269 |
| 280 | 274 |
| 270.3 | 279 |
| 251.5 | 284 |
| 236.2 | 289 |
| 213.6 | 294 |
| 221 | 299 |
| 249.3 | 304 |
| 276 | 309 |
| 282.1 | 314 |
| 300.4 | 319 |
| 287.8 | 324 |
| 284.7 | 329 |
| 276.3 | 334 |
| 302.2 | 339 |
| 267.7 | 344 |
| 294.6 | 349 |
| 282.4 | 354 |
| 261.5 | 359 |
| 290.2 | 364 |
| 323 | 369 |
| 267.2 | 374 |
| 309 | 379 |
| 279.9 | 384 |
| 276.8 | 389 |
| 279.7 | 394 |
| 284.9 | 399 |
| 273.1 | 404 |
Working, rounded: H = 282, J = 297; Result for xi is 0.02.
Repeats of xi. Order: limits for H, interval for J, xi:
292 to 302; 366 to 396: 0.12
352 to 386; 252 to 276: -0.06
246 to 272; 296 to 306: -0.04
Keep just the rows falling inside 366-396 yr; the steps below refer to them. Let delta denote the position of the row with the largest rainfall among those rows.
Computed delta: 369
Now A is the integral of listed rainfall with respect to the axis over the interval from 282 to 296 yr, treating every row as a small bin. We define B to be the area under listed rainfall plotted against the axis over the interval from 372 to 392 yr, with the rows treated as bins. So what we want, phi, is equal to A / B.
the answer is 0.58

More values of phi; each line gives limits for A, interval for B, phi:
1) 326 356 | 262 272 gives 3.69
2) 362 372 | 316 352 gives 0.30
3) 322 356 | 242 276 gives 1.10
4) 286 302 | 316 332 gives 0.78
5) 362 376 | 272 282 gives 1.51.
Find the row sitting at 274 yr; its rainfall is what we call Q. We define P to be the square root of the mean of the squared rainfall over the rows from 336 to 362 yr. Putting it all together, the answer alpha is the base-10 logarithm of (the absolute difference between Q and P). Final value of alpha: 0.3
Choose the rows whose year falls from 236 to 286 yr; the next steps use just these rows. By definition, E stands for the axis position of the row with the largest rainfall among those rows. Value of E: 254 yr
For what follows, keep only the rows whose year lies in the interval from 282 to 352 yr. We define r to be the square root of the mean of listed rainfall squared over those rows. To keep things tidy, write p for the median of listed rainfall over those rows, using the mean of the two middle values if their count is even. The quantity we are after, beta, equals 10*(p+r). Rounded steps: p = 276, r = 269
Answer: 5450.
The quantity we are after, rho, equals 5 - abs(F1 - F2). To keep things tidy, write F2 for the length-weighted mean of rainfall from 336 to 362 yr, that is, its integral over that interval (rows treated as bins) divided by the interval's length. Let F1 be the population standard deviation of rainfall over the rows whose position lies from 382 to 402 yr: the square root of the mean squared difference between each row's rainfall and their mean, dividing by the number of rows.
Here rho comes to -274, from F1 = 3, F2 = 282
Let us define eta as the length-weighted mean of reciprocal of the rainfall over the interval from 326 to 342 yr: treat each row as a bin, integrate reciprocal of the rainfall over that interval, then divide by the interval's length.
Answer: 0.0035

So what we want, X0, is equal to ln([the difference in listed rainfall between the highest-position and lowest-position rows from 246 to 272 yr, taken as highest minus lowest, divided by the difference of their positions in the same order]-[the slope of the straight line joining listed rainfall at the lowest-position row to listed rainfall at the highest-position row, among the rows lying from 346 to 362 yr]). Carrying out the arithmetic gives 0.9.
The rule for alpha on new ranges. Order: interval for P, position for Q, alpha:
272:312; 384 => 1.5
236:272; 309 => 1.2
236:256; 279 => 0.9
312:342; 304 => 1.6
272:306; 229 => 1.2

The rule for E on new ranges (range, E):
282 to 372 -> 369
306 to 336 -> 319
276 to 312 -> 309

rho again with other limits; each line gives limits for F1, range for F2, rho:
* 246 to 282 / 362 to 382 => -263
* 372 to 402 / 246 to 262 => -249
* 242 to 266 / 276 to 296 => -207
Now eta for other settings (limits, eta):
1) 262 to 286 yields 0.0040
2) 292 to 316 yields 0.0041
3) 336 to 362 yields 0.0036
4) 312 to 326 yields 0.0034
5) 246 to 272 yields 0.0040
